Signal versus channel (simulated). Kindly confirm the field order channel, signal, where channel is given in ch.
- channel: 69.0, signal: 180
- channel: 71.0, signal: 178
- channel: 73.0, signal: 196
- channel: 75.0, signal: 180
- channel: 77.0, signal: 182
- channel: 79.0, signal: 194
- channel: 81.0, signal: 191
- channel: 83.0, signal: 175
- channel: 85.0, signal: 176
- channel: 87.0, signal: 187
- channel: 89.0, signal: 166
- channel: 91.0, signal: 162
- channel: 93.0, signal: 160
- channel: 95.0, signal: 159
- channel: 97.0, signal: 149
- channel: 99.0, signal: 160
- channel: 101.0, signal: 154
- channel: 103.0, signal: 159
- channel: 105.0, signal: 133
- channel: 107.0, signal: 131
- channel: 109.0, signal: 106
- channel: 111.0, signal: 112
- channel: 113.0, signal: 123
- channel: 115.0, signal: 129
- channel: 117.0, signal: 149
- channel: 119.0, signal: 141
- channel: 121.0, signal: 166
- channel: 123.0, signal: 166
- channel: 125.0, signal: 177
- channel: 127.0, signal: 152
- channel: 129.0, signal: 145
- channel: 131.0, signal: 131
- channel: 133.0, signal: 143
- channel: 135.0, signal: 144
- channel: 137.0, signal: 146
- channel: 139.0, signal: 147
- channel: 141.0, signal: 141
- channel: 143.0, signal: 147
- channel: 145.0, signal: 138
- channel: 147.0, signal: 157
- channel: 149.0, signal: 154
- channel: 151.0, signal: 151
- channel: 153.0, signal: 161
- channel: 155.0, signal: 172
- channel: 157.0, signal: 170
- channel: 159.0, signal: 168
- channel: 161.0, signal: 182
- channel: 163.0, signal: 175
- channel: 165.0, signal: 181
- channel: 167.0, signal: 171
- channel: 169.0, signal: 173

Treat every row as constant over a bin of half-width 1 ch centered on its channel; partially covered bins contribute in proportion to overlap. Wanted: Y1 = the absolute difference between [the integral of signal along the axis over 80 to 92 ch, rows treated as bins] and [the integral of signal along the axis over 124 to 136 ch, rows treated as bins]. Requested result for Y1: 330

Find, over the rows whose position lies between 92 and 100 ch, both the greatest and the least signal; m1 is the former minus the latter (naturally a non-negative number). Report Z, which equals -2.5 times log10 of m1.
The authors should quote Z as -2.60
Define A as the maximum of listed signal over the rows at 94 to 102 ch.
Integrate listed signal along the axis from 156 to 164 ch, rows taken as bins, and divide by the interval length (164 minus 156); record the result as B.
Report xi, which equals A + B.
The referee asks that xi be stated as 334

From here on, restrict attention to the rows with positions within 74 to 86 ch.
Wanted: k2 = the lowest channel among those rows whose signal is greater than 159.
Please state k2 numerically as 75.0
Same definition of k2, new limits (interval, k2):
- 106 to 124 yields 121.0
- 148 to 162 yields 153.0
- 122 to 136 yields 123.0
